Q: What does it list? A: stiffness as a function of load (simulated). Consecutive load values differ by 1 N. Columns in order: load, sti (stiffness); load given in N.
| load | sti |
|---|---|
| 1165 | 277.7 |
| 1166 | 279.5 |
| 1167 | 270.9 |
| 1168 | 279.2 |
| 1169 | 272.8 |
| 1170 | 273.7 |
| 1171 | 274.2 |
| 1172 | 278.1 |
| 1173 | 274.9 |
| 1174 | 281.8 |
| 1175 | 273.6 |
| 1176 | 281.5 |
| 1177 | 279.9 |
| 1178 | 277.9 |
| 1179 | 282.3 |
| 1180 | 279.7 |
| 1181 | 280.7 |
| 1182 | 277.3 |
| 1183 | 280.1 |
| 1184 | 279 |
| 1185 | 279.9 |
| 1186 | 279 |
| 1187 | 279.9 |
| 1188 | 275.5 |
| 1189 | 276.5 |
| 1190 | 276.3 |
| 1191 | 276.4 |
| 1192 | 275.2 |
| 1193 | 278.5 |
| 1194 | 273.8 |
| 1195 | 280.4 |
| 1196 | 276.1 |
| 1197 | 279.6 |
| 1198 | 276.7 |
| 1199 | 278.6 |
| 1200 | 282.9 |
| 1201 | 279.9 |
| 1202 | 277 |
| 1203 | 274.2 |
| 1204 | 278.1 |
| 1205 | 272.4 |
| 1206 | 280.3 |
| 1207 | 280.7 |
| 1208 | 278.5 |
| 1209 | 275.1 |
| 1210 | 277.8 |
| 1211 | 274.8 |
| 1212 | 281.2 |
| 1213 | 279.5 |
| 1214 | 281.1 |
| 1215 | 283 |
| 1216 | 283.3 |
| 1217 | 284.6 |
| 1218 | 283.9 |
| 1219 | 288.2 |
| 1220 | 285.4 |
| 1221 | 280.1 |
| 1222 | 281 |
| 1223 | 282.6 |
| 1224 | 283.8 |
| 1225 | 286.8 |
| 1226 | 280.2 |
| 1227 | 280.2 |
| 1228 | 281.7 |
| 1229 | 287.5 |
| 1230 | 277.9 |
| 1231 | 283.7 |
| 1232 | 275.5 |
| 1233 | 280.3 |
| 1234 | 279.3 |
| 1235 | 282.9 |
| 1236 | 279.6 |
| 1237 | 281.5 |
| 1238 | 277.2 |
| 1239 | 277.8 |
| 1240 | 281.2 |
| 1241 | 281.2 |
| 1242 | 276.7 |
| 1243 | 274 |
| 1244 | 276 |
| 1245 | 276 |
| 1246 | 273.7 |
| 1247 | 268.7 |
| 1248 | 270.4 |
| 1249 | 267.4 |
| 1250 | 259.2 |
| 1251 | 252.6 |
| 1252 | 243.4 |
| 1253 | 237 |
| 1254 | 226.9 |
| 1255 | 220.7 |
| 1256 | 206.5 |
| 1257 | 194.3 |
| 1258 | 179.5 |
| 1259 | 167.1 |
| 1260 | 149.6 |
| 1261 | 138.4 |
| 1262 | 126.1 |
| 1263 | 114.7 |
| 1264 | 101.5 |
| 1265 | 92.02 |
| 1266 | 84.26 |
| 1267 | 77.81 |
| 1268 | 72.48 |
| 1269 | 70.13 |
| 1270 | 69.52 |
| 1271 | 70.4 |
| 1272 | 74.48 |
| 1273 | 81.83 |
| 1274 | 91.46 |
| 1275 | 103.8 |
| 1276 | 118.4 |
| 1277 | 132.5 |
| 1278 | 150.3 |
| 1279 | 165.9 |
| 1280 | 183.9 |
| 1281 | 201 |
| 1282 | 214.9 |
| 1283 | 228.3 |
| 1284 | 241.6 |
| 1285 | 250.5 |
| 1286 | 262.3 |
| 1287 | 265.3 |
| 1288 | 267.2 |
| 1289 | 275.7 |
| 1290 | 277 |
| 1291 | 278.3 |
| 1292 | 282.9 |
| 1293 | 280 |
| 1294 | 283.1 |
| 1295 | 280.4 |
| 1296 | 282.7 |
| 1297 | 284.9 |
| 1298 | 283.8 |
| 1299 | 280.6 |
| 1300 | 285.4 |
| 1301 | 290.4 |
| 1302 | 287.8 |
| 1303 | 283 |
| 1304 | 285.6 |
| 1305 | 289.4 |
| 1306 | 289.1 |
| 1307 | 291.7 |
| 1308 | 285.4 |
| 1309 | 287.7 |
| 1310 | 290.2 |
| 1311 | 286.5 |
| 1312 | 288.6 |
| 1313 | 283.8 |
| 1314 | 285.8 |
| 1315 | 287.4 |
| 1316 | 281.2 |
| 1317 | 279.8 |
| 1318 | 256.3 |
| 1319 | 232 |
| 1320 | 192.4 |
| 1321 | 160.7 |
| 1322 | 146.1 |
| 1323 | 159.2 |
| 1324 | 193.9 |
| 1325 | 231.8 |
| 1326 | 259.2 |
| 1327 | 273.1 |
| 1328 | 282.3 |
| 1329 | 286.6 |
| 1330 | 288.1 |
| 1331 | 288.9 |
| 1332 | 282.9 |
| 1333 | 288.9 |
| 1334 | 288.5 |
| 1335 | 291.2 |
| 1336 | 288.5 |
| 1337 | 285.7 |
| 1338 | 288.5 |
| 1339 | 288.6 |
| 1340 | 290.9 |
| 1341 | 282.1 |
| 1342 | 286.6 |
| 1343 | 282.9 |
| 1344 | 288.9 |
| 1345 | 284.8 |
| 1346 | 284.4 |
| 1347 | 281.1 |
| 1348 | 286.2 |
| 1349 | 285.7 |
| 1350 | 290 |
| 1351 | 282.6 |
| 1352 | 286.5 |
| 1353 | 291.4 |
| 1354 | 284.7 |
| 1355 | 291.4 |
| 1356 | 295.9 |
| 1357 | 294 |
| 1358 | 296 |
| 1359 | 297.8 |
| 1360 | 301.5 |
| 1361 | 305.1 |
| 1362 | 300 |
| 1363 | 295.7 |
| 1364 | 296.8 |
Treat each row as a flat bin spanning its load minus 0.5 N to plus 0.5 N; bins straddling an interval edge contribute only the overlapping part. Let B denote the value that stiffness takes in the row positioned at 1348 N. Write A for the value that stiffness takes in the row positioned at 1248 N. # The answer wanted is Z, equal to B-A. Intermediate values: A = 270.4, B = 286.2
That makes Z 16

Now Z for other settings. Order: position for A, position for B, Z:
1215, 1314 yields 3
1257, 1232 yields 81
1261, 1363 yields 157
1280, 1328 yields 98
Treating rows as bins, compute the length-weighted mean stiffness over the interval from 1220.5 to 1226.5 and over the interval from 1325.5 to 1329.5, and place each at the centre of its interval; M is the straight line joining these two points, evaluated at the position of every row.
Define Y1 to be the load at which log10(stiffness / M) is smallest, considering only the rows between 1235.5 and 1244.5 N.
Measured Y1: 1243 N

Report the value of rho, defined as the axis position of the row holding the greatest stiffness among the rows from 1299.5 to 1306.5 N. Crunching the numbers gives 1301 N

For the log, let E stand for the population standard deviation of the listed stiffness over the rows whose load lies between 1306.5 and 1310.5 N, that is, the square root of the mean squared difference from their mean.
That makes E 2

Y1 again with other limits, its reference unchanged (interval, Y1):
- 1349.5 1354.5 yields 1351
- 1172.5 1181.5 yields 1175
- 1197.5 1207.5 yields 1205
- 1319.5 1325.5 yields 1322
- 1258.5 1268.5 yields 1268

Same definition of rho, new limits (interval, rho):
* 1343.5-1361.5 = 1361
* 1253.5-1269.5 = 1254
